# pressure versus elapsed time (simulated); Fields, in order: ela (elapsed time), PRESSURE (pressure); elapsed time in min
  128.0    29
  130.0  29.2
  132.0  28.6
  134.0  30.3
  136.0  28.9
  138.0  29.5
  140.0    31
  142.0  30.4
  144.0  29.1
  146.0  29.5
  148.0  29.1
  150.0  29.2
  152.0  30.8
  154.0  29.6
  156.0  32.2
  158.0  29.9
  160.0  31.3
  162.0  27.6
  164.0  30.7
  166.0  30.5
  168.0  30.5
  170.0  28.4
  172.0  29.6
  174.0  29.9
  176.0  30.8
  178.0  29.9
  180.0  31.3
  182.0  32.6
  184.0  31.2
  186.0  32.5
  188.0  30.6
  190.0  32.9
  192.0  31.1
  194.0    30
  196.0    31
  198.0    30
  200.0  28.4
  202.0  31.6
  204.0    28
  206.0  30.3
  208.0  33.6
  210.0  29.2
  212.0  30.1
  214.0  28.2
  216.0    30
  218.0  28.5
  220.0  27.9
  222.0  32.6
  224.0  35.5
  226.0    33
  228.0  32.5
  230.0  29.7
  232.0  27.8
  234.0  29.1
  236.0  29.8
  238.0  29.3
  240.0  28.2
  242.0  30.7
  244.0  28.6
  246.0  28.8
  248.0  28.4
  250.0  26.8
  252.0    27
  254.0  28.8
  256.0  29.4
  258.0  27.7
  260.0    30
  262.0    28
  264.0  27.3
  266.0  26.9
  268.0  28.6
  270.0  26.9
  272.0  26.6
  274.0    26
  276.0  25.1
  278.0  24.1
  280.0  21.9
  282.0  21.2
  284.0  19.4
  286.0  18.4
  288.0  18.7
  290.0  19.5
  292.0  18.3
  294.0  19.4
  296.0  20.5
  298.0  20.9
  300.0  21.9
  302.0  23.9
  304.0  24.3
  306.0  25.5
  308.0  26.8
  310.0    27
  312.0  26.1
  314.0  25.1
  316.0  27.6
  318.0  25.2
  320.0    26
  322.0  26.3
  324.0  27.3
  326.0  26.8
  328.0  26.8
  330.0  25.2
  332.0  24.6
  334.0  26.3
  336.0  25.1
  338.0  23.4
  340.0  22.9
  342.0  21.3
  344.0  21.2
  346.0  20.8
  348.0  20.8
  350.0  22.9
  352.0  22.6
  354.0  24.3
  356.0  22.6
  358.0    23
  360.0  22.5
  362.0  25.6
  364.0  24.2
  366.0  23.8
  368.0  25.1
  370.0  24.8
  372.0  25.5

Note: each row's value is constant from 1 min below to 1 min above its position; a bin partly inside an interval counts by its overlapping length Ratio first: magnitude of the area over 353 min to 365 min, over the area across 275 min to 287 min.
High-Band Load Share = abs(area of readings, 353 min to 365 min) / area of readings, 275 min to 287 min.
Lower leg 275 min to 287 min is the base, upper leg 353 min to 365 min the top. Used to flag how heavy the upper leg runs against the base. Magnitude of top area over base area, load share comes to 1.09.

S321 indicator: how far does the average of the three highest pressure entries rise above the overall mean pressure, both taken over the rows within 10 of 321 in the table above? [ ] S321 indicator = 0.99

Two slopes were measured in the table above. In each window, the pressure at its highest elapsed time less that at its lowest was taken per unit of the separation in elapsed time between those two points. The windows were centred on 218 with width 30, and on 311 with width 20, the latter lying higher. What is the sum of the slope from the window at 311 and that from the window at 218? 0.11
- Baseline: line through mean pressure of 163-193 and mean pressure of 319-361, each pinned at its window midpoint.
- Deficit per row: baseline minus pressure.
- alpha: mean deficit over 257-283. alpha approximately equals 0.7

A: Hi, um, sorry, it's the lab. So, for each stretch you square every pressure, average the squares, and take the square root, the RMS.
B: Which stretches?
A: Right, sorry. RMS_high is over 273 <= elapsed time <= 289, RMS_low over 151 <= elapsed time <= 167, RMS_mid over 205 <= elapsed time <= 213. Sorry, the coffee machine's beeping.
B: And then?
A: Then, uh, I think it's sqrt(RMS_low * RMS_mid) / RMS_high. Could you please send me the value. 1.39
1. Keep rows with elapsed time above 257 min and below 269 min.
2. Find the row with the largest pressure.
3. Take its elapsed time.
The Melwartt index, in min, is 260.0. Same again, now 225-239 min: 226.0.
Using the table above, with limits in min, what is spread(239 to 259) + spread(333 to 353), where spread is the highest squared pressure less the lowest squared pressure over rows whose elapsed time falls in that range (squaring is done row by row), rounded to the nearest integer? 483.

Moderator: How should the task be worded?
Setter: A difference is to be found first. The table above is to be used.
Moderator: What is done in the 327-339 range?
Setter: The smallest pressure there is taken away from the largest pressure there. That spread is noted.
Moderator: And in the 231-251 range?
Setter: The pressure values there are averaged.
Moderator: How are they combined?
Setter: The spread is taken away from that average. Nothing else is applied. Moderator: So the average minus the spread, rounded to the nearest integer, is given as 25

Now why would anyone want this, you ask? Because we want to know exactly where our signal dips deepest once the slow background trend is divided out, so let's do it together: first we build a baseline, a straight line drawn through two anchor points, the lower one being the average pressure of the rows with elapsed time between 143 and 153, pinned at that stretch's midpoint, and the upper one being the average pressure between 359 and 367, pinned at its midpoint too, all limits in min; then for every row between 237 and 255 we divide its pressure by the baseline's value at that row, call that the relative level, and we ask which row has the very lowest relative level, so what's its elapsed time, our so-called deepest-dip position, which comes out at 250.0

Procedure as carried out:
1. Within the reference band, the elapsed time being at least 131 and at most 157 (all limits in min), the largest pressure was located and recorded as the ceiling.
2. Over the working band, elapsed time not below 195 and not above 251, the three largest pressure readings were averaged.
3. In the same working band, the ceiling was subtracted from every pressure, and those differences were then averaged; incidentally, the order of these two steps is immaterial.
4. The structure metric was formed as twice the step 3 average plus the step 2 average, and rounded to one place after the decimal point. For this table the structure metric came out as 29.5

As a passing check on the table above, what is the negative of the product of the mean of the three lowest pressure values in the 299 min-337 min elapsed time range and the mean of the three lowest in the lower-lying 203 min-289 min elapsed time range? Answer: -440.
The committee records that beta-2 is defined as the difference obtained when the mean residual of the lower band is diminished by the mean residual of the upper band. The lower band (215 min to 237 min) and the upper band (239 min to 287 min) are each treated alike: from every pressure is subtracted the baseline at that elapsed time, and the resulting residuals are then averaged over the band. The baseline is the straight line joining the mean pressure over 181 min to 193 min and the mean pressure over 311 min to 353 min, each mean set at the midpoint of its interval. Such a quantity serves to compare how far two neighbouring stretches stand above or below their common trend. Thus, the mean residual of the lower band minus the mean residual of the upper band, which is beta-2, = 2.3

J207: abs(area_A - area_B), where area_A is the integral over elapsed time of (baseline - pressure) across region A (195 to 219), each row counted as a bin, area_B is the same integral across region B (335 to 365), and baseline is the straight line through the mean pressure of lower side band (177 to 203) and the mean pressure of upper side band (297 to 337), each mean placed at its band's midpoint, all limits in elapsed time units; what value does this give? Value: 25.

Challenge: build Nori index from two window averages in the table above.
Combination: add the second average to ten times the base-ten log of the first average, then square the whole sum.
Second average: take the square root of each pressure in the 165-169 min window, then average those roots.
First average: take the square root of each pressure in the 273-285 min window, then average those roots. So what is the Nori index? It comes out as 152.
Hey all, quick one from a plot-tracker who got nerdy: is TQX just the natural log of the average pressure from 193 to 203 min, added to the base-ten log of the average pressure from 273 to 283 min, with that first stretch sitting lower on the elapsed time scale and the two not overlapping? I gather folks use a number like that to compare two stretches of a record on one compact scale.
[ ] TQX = 4.78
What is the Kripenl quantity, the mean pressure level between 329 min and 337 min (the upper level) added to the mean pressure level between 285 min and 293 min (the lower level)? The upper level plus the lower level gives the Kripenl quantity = 44.0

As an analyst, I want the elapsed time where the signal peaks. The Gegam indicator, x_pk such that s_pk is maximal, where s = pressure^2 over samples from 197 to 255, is 224.0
